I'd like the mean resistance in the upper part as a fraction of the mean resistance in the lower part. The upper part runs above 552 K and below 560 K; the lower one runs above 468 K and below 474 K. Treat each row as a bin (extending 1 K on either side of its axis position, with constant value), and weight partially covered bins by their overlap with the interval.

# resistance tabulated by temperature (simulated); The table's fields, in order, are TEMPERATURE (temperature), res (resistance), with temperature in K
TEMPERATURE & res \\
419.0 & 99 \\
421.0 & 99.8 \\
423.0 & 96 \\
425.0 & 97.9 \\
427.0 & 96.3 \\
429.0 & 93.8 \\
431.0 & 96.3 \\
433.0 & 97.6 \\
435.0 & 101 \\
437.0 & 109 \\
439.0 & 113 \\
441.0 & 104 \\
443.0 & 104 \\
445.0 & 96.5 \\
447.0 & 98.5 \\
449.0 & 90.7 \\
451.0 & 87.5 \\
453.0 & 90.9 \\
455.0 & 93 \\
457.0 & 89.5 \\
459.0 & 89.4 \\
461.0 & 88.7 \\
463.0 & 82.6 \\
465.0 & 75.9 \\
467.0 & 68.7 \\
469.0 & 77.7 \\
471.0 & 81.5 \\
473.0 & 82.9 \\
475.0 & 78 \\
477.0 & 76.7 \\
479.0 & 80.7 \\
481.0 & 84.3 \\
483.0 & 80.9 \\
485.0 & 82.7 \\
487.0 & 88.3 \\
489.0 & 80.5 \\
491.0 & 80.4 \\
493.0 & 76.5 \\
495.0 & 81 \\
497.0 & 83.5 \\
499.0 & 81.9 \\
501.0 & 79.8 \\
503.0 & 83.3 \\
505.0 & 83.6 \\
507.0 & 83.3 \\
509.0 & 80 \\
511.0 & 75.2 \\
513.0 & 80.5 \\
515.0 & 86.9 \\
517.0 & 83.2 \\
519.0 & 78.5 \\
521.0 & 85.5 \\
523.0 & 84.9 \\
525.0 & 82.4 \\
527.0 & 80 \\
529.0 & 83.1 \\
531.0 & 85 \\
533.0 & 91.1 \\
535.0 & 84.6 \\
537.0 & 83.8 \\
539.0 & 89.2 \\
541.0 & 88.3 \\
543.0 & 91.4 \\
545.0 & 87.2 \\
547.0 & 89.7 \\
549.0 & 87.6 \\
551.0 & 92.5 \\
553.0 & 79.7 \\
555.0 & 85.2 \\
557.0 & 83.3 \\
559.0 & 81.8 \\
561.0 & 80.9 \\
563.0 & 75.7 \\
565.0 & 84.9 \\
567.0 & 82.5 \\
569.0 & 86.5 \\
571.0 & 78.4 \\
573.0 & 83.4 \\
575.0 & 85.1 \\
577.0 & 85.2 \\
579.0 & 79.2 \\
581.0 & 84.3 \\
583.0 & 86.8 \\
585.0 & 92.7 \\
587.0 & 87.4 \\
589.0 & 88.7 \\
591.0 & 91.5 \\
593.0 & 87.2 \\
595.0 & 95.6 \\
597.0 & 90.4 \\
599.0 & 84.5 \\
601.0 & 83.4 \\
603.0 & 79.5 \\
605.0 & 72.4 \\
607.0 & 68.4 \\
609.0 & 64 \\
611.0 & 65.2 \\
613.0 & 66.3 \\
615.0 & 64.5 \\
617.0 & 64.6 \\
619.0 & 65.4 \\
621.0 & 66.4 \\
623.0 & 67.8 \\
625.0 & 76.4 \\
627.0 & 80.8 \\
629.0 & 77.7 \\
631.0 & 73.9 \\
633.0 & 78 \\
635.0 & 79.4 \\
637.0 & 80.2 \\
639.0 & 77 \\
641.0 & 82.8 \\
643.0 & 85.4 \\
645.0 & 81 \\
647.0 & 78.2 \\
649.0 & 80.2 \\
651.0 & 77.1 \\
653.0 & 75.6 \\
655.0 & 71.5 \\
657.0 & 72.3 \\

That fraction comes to 1.02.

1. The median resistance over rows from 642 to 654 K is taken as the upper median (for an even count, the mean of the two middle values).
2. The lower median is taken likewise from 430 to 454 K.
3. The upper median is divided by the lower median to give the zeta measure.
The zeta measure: 0.81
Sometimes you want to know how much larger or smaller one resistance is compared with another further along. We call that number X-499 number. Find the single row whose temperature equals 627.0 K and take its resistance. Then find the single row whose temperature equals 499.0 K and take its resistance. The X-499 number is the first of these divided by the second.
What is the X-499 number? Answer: 0.99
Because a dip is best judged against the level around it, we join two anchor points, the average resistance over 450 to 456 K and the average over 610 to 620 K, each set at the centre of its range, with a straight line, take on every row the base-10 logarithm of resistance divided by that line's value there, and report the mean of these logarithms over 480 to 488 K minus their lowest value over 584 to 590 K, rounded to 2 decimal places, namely -0.11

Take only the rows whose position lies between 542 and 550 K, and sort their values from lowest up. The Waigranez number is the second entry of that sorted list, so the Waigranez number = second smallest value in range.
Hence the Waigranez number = 87.6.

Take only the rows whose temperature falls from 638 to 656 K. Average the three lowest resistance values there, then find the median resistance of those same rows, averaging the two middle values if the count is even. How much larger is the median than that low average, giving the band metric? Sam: 3.5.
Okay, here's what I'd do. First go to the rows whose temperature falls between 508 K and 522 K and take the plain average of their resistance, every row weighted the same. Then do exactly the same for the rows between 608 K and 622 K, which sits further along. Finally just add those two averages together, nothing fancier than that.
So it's 147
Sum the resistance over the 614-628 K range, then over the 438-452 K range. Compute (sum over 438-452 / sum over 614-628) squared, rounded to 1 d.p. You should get 2.0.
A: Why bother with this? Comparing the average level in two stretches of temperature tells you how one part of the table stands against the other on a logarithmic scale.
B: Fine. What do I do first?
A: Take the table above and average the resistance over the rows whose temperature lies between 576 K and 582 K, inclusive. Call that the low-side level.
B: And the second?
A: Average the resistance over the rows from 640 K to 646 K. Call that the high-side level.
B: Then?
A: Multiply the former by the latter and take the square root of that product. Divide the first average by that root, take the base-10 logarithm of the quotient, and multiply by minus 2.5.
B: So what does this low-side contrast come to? 0.00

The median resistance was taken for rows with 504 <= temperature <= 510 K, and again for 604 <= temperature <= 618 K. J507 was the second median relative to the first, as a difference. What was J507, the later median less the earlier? -18.1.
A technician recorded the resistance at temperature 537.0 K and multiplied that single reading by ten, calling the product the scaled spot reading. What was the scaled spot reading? 838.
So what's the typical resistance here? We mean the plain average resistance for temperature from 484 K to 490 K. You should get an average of 83.8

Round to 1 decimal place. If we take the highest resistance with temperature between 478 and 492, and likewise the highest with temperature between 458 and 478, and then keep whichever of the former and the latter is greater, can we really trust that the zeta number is 89.4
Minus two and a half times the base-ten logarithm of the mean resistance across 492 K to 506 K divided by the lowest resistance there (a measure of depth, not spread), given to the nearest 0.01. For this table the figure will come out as -0.07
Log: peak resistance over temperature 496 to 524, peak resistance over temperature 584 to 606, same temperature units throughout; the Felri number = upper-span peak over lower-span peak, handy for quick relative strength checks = 1.10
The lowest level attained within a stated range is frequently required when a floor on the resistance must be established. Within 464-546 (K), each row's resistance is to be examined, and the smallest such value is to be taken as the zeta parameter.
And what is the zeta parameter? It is 68.7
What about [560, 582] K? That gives 75.7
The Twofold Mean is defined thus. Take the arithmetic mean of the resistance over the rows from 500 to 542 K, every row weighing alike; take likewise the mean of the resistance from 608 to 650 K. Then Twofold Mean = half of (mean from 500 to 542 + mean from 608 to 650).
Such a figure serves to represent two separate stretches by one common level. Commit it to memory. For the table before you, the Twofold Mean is 79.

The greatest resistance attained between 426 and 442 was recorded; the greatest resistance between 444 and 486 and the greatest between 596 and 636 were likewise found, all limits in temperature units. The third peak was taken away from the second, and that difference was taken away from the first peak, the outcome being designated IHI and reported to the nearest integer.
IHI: 105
